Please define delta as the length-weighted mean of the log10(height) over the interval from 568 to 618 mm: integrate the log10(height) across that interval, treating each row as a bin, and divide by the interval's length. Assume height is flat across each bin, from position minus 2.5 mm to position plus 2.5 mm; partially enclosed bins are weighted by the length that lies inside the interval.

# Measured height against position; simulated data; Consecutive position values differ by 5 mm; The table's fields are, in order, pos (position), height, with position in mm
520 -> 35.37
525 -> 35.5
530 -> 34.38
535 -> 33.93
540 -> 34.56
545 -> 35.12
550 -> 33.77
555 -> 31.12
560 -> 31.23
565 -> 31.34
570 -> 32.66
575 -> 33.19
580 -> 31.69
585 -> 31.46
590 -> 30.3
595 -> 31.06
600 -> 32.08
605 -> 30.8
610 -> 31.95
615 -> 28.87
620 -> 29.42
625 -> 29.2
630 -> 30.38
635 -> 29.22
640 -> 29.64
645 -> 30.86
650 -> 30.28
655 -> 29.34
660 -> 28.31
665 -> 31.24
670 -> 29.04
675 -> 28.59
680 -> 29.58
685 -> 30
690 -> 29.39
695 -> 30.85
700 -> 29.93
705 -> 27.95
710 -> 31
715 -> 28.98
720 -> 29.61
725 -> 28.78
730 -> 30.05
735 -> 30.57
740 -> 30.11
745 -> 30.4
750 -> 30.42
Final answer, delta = 1.50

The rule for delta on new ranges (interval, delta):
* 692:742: 1.47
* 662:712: 1.47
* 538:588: 1.51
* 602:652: 1.48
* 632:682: 1.47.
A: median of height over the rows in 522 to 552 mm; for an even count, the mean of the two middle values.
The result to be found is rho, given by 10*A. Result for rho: 345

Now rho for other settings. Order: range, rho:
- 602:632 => 299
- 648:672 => 293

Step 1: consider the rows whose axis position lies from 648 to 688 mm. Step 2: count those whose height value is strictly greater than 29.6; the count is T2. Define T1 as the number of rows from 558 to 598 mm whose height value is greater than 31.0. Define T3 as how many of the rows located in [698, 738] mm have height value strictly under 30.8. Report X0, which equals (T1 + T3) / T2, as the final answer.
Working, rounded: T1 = 7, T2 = 3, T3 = 7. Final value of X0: 4.7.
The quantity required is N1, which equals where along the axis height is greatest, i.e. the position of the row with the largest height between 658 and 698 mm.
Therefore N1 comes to 665 mm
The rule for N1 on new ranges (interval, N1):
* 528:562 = 545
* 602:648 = 610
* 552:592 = 575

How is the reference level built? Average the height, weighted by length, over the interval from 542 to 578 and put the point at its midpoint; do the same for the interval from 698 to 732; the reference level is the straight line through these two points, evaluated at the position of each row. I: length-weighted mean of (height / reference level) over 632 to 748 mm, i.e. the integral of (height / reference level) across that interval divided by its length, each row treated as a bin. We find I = 0.99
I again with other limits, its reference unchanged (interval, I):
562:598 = 0.98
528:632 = 0.99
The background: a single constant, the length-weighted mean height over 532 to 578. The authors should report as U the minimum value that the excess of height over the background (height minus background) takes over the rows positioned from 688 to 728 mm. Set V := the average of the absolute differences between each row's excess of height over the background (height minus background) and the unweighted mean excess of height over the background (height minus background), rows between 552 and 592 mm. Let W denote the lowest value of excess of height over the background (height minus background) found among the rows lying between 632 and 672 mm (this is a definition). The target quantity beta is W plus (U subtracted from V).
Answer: 1.0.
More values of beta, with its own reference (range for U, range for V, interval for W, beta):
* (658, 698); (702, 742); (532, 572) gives 3.6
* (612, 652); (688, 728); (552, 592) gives 2.2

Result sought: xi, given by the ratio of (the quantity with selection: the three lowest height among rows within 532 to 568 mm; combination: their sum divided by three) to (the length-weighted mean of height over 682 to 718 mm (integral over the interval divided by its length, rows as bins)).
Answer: 1.05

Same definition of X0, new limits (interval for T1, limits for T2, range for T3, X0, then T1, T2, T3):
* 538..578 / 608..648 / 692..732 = 3.5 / 8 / 4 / 6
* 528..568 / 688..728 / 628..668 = 3.5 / 8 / 4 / 6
